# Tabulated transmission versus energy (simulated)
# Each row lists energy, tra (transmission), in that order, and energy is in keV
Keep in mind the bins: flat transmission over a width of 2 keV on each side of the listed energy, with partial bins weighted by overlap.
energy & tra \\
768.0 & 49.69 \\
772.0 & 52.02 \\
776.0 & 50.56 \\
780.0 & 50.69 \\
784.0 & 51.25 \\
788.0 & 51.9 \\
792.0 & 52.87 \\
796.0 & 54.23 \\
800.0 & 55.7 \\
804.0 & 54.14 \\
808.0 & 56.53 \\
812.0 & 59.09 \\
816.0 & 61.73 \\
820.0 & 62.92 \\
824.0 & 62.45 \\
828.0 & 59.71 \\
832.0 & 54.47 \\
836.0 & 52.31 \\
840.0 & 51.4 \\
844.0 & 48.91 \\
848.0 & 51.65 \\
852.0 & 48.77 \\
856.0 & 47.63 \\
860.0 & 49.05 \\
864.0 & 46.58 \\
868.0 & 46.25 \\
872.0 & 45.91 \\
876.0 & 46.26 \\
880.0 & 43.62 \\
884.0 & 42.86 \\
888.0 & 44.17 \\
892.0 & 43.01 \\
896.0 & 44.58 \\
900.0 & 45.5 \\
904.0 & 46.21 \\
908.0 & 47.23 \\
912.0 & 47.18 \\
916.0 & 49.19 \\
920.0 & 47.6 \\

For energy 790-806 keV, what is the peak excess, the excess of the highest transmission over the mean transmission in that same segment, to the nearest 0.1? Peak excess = 1.5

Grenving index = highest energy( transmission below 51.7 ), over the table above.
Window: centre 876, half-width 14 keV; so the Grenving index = 888.0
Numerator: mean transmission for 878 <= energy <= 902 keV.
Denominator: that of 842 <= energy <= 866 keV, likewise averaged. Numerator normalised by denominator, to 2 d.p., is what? 0.90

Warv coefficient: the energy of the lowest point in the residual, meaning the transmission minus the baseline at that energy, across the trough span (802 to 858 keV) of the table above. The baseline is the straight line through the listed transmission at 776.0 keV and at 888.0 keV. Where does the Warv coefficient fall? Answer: 856.0 keV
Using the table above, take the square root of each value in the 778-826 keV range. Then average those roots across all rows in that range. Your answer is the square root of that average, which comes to 2.736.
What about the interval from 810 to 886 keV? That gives 2.678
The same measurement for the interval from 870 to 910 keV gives 2.589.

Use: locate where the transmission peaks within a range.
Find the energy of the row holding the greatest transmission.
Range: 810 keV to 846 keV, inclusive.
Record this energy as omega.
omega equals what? 820.0 keV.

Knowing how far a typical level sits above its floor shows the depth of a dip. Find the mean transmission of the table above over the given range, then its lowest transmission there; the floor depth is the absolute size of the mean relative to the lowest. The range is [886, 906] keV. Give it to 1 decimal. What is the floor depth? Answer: 1.7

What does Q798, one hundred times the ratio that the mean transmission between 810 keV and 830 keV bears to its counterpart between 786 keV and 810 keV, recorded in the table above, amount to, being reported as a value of 113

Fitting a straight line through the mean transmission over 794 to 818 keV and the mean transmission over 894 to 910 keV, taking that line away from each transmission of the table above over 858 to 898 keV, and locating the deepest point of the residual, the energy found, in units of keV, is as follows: 884.0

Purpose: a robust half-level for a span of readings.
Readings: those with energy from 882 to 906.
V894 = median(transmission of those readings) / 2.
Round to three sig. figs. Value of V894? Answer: 22.2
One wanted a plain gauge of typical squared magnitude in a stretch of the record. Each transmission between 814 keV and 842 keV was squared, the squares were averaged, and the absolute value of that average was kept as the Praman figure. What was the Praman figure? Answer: 3369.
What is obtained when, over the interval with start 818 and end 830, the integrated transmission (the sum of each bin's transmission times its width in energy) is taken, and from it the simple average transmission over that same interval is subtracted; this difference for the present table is 679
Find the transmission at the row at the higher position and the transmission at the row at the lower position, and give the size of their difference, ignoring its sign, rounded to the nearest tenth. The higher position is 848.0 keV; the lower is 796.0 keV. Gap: 2.6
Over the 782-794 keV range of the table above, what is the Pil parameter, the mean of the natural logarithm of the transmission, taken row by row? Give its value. 3.95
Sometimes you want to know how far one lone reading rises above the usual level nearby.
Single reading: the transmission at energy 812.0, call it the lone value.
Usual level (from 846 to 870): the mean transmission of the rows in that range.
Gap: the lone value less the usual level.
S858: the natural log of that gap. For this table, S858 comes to 2.4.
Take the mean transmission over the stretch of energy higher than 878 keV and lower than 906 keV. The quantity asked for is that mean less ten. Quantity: 34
